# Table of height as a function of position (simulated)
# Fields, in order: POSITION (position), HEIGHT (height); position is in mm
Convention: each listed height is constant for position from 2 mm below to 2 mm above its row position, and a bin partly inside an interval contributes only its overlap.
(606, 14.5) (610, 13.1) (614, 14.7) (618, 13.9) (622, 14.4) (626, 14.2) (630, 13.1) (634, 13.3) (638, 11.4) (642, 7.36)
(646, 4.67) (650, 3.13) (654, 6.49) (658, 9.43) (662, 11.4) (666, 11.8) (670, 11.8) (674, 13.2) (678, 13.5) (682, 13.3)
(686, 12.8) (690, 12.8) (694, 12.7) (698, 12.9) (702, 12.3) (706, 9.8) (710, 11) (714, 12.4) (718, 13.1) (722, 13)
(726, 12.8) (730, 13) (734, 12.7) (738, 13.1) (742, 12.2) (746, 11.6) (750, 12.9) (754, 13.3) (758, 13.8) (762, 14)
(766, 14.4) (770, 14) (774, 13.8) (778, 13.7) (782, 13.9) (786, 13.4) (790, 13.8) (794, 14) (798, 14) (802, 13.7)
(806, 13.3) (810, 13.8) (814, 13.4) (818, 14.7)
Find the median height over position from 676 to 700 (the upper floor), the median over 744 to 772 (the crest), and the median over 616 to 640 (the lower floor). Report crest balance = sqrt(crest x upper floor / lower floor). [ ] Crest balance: 3.61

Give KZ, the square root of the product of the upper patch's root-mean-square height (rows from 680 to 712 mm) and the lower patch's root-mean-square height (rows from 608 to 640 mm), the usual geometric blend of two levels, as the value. 12.9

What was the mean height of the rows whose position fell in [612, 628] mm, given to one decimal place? 14.3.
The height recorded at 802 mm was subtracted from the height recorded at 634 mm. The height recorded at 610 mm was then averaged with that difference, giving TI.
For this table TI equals 6.35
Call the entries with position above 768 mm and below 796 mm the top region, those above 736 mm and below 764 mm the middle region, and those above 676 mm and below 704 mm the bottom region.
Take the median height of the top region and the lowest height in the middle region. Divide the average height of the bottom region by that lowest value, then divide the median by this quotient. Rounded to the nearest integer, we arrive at 12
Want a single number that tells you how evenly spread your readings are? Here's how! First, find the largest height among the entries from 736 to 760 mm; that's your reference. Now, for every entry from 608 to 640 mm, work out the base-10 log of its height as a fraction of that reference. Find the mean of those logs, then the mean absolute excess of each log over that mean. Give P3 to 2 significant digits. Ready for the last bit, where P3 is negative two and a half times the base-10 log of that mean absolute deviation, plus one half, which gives 4.5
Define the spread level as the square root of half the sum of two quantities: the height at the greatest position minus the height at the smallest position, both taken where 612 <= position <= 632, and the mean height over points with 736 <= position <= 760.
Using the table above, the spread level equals 2.37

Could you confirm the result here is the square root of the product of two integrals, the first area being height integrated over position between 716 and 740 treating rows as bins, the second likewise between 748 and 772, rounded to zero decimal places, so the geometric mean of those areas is 320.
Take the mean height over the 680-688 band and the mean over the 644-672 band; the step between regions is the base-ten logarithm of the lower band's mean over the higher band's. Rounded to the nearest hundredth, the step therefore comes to -0.19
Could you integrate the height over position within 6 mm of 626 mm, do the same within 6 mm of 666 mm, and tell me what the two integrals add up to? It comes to 307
